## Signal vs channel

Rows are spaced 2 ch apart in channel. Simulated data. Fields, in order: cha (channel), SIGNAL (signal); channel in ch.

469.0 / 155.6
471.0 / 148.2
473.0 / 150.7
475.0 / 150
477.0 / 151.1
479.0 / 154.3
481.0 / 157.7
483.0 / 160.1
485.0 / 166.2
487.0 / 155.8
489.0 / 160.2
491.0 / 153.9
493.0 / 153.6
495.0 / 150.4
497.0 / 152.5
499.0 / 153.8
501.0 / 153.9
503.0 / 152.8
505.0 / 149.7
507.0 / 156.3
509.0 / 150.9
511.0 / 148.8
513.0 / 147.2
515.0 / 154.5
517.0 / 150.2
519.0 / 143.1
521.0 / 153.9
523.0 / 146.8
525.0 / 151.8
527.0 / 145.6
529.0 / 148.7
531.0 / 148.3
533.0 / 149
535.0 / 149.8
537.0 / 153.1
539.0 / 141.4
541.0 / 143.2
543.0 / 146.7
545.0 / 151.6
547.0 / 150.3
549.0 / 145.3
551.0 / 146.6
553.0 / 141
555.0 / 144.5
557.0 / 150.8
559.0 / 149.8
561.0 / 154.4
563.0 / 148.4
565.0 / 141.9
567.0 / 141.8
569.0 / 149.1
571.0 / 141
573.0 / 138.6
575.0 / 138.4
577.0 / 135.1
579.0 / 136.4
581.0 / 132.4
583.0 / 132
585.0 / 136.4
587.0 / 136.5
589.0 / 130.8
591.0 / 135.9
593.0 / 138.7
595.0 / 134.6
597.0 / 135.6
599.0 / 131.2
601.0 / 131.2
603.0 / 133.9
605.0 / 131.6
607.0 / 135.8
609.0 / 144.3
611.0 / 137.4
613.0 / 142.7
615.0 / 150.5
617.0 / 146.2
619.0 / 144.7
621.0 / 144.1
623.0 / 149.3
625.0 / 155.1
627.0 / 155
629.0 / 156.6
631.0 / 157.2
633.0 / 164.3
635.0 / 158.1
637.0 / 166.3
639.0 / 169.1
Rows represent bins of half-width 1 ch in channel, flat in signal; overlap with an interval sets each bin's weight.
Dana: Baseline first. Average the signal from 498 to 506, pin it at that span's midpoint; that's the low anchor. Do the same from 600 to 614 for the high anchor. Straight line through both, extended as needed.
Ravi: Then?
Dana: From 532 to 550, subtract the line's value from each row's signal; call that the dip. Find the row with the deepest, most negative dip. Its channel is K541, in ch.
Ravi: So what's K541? 539.0 ch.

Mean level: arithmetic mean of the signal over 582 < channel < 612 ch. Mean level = 135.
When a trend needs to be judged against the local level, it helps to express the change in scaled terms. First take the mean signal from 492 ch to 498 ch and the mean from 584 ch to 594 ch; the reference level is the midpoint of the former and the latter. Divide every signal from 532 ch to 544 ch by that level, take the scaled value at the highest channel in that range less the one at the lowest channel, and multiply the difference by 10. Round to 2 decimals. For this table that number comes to -0.16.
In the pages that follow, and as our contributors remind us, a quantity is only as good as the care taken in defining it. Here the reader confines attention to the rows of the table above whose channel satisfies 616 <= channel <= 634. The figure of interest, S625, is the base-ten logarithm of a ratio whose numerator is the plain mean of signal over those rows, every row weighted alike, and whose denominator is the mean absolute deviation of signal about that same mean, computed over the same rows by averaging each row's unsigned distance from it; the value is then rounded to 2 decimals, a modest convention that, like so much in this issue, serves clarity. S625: 1.43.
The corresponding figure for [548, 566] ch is 1.63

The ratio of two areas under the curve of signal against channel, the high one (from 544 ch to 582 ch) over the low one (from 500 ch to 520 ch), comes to 1.82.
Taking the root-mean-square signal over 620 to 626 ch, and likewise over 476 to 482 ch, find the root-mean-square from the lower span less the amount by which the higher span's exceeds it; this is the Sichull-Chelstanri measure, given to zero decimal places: 159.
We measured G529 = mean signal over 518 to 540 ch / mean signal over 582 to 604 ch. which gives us 1.10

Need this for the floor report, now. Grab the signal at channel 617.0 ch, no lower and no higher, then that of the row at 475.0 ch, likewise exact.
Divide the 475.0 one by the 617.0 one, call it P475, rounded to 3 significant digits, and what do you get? 1.03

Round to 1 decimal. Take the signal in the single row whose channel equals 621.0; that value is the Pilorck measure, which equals 144.1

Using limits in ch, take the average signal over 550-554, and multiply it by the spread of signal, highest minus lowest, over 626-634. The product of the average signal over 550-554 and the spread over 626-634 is 1337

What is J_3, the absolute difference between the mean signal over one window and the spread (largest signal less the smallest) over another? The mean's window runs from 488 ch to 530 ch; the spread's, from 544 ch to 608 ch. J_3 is 128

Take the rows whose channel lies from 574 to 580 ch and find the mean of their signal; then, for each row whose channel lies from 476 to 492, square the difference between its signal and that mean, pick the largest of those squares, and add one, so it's 875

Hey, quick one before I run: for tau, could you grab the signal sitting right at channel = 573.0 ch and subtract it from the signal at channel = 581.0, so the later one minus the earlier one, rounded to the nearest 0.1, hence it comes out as -6.2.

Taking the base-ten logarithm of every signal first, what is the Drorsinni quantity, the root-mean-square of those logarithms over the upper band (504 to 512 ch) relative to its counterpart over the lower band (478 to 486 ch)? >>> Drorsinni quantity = 0.990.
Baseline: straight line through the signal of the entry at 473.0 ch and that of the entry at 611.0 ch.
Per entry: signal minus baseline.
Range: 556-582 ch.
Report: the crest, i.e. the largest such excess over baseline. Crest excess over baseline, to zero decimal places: 12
